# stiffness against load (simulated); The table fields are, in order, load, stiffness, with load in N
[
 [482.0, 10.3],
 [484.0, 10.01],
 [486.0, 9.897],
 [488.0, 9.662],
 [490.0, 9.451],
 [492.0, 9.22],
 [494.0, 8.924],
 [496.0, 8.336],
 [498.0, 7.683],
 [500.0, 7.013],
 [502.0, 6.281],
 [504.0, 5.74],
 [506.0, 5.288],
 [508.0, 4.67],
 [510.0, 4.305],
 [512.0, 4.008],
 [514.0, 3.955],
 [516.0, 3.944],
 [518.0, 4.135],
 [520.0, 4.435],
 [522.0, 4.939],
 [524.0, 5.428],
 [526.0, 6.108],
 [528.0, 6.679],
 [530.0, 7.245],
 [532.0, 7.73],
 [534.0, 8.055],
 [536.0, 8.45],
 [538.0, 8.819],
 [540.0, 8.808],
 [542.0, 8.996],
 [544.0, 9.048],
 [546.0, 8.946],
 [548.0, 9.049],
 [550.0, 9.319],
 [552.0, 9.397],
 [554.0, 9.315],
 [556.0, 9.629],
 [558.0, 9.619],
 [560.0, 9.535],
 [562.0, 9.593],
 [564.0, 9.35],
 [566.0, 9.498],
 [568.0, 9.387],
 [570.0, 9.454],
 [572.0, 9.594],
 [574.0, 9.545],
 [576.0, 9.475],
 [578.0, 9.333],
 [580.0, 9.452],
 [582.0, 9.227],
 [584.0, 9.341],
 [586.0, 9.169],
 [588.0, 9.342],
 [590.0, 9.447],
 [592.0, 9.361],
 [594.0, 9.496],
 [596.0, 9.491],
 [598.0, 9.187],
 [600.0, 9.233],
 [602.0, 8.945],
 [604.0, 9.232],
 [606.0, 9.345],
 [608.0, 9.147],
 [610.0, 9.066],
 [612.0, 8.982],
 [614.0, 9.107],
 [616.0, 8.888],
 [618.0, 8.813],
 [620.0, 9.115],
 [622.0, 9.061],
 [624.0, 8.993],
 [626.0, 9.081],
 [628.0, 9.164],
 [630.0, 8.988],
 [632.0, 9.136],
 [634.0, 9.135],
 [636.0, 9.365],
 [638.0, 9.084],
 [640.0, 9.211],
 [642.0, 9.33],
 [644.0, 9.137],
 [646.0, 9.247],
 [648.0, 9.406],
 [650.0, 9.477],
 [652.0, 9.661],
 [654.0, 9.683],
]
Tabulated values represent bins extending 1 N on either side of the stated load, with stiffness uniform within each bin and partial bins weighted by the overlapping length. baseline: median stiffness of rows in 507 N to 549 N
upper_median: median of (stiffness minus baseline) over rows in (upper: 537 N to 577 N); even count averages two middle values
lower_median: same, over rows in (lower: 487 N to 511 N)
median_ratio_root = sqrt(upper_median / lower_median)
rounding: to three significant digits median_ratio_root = 2.01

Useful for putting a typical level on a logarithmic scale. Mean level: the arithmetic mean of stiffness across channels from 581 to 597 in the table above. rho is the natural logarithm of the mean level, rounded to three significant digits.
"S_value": 2.24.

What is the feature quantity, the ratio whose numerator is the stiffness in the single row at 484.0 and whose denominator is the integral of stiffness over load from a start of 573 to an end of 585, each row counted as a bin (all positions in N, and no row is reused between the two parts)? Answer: 0.089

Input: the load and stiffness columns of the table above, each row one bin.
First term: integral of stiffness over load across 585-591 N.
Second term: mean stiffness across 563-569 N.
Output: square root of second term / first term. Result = 0.41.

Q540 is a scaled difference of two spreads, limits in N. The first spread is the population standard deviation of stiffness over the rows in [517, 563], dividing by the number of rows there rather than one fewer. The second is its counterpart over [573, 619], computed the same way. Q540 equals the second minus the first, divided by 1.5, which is -1.03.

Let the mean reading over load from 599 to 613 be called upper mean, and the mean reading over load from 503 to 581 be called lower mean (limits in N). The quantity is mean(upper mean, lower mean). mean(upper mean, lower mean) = 8.42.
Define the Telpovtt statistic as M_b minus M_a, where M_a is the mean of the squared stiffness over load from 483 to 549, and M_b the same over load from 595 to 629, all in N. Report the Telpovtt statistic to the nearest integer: 28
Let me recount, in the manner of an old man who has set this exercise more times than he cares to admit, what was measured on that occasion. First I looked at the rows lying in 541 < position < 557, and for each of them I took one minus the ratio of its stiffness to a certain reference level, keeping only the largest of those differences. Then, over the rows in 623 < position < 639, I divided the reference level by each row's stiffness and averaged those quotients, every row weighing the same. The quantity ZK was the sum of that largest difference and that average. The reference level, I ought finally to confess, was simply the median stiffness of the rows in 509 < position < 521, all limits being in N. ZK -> -0.8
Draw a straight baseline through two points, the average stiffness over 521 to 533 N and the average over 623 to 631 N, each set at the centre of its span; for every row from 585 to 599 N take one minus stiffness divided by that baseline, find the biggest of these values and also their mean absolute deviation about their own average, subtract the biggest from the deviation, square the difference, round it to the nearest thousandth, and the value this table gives 0.015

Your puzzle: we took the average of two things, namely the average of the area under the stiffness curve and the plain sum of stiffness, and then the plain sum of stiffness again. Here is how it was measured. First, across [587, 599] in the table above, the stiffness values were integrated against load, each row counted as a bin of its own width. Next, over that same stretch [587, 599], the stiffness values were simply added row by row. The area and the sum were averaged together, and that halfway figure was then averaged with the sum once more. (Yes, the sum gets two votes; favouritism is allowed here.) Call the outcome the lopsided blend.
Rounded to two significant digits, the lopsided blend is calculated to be 70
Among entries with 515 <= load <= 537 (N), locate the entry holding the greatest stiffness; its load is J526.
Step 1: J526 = 536.0 N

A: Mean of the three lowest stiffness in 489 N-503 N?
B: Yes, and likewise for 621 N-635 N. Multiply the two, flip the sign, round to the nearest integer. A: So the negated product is -63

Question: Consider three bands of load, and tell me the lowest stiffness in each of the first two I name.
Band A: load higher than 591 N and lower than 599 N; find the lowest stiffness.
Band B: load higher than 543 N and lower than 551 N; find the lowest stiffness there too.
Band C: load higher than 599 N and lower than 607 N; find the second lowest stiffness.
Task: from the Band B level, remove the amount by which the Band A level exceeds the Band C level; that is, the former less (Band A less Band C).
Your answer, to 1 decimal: 9.0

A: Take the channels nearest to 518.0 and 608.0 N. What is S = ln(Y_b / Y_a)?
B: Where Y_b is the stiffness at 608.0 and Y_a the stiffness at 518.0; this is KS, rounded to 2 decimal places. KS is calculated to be 0.79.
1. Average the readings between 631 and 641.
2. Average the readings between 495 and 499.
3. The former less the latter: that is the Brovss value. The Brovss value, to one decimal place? 1.2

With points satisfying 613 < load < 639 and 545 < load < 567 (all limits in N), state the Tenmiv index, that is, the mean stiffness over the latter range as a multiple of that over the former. 1.03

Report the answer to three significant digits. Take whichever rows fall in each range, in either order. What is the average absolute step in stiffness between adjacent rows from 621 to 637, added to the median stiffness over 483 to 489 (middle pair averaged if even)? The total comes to 10.0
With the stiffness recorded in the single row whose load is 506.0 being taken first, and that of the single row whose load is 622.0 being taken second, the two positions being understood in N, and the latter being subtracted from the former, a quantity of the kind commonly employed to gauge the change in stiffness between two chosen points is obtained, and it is -3.8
